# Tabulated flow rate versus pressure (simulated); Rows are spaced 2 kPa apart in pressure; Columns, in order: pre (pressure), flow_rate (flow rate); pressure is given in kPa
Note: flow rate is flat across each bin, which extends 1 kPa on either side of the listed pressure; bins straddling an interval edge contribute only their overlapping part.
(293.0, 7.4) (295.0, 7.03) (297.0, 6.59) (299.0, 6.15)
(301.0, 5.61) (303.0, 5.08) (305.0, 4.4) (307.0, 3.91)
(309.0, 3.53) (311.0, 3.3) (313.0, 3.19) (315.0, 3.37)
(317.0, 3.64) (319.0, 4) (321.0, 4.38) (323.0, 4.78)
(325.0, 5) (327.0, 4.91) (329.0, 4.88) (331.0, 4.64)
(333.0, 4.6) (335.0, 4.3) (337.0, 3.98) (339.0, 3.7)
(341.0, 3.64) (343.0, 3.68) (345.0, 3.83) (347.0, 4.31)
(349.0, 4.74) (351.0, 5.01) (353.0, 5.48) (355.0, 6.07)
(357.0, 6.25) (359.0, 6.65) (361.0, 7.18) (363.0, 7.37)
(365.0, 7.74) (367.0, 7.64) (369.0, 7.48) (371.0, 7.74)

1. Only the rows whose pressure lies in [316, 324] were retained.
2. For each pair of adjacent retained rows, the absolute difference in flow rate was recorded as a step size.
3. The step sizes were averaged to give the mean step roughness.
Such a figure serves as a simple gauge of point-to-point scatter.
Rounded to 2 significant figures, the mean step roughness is 0.38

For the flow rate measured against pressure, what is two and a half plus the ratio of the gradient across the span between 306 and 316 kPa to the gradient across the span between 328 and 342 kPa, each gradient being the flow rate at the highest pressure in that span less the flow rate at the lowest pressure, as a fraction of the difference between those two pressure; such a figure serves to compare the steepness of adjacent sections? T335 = 3.2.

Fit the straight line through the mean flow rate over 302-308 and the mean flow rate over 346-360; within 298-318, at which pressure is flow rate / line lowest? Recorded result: 313.0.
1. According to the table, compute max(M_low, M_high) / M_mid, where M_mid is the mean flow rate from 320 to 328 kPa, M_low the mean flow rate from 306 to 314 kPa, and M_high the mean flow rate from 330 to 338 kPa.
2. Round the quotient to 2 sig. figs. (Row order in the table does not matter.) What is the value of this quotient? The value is 0.92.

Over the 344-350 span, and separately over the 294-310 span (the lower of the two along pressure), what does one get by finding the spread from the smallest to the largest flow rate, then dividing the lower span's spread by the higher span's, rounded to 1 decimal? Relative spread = 3.8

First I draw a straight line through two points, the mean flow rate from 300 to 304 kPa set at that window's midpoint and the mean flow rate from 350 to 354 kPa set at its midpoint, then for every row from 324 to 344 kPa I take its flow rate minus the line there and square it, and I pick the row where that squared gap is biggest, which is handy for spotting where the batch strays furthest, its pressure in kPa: 341.0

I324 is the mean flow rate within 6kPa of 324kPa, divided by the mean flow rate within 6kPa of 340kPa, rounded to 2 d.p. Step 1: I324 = 1.21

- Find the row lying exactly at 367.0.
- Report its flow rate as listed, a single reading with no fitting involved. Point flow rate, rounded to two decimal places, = 7.64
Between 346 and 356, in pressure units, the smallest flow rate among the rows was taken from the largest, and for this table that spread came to 1.8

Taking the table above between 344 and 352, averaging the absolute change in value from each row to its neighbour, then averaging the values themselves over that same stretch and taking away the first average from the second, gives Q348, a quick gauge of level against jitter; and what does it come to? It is 4.1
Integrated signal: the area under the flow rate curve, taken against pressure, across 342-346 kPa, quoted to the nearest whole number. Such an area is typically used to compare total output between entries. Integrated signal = 15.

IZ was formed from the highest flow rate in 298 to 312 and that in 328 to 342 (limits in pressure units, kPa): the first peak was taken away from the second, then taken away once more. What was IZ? -7.4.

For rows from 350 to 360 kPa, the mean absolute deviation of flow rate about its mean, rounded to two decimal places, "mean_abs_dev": 0.52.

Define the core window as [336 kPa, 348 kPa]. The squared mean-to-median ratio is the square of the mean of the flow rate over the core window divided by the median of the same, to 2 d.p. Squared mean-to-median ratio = 1.05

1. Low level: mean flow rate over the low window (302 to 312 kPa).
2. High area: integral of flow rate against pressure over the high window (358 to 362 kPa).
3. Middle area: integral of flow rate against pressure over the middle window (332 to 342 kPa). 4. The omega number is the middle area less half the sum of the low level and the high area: 25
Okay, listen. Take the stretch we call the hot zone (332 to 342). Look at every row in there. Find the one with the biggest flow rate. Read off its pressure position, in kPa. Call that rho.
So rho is 333.0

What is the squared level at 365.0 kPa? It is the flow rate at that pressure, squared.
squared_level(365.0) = 60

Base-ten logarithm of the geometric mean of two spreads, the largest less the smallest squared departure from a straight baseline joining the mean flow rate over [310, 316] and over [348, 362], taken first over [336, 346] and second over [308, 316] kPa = -0.2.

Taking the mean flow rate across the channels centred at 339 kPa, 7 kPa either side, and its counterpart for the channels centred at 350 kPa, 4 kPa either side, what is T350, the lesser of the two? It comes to 4.0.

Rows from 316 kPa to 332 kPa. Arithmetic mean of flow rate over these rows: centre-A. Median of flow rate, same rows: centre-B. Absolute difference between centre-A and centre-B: 0.18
